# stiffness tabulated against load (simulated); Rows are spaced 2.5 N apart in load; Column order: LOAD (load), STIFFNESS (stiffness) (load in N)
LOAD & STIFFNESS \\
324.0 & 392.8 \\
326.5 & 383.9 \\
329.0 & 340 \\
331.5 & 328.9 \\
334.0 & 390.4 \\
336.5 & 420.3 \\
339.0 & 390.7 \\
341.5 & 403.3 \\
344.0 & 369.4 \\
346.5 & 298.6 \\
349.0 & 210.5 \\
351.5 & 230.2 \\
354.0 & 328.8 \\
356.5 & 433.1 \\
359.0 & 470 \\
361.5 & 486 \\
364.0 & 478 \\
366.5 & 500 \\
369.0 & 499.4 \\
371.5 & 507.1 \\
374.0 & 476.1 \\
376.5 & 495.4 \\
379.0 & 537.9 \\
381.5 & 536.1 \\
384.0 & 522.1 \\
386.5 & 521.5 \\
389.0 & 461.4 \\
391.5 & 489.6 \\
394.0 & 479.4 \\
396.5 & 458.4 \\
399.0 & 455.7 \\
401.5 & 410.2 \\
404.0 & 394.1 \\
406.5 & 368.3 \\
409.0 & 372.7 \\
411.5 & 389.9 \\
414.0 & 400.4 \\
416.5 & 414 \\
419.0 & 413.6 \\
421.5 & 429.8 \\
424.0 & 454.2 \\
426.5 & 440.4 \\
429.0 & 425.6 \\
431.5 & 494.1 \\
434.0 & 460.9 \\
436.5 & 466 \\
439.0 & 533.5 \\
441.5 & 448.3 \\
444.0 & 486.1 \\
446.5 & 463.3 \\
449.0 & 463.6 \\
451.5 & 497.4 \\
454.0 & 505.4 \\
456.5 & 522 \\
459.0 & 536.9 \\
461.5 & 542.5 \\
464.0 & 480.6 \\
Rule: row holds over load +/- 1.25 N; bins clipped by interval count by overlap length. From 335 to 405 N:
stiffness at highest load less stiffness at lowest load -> -26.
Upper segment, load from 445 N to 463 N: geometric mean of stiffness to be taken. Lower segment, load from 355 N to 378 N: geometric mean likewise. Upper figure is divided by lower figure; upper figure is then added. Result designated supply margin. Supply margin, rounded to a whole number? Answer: 505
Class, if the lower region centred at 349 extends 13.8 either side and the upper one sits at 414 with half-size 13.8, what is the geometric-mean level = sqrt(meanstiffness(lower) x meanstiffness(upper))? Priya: 387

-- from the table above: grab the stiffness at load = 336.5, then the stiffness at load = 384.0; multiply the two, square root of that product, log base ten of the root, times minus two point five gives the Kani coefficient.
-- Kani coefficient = -6.68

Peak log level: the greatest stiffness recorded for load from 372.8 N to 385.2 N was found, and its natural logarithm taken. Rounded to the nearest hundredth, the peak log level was 6.29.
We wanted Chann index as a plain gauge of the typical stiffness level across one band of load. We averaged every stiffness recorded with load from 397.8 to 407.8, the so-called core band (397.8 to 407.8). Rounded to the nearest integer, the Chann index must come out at 407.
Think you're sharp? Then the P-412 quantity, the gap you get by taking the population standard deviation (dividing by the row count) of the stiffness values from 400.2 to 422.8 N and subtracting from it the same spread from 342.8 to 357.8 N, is -58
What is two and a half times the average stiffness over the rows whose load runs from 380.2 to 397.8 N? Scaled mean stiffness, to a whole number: 1239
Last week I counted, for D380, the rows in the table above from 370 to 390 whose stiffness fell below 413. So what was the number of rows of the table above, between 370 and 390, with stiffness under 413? 0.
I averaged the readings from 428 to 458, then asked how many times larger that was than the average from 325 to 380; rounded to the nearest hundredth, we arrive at 1.18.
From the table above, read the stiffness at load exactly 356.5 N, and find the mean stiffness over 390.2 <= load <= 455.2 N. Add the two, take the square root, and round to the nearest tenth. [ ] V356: 29.7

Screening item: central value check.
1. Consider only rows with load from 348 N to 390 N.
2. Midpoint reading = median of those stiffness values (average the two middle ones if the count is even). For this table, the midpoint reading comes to 486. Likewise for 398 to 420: 400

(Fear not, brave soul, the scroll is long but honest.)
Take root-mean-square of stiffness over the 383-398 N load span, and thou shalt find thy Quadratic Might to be 489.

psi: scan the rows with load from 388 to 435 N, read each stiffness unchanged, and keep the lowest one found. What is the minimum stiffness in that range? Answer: 368.3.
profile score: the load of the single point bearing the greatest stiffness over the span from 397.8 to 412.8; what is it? 399.0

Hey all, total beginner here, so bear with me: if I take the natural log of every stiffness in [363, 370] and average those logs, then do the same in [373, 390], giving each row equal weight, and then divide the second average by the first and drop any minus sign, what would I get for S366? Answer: 1.00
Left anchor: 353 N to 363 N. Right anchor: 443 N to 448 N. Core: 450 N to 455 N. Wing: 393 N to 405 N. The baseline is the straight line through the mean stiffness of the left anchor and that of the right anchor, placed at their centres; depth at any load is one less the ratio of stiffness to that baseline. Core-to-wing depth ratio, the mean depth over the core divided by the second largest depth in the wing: -0.5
